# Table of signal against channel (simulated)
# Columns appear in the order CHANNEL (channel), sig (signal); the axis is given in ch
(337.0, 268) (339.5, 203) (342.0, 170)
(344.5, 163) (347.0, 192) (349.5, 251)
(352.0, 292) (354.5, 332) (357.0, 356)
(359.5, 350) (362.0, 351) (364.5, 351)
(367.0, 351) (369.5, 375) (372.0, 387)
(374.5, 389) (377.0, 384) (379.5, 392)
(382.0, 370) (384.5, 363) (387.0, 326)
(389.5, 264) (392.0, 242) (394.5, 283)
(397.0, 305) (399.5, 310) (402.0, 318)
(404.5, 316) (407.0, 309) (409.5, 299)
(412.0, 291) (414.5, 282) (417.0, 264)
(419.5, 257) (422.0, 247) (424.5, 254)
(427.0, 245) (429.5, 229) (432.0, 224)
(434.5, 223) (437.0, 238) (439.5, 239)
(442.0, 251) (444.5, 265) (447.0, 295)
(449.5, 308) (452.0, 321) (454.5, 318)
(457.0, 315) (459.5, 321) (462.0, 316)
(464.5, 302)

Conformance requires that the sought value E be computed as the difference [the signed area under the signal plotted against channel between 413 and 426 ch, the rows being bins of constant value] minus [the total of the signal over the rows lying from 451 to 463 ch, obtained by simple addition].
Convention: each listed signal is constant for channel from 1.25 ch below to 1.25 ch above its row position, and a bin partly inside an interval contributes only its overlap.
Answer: 1803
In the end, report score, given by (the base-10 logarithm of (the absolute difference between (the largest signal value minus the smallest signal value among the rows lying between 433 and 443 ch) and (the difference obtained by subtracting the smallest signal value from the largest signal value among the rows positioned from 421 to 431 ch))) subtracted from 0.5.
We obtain 0.0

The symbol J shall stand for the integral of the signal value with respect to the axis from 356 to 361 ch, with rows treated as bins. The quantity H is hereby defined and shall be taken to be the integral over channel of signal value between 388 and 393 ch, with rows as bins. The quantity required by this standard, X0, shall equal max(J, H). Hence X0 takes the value 1764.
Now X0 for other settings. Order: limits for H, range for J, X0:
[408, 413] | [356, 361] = 1764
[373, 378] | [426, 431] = 1933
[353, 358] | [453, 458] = 1704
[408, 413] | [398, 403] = 1567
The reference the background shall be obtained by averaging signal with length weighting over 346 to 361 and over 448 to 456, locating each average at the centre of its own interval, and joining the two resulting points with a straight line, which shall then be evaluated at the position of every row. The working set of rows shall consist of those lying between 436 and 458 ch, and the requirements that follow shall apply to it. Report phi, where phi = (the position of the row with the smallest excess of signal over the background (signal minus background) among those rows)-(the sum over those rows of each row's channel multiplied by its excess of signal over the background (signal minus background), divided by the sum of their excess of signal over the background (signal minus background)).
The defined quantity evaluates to -3.7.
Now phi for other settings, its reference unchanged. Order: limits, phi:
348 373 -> -16.9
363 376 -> -3.3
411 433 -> 7.5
